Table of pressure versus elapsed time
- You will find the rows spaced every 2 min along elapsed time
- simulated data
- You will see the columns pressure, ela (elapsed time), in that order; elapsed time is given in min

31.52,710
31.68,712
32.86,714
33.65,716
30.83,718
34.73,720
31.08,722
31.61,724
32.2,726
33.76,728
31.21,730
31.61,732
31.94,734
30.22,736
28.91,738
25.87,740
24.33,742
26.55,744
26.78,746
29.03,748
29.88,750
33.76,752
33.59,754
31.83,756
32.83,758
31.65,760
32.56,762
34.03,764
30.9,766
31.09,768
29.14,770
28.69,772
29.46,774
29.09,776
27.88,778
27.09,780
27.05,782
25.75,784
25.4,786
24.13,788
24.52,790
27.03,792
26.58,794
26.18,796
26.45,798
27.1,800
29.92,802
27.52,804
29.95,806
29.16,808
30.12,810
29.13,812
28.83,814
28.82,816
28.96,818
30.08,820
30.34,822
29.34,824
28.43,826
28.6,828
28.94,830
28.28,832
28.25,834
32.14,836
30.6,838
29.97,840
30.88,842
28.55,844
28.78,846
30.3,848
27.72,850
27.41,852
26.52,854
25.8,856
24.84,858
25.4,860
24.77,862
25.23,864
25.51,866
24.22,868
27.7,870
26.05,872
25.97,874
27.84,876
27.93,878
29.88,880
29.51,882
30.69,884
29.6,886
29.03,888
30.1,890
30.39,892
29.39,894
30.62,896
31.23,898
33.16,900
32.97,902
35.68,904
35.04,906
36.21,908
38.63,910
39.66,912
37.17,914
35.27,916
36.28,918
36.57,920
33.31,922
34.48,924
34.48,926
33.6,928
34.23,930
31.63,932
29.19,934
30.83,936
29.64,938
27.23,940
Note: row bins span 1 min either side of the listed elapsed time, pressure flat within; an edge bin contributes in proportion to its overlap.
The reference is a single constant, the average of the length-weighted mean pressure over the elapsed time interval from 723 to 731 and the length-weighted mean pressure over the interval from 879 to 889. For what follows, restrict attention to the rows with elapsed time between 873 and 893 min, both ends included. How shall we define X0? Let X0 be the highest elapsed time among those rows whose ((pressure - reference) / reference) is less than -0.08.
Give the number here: 878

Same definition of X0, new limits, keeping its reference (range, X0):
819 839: 834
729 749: 746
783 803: 800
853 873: 872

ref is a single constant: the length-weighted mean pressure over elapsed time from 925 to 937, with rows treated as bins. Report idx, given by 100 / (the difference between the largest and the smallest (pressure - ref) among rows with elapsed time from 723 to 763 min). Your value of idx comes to 10.6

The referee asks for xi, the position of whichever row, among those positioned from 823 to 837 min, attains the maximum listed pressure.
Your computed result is 836 min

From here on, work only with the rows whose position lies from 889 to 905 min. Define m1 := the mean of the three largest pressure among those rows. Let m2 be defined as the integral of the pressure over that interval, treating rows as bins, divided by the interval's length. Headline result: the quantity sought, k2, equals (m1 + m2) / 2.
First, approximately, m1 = 33.9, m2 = 31.7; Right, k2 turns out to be 33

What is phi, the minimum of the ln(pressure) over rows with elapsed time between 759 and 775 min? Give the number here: 3.36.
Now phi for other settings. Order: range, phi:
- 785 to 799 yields 3.18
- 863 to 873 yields 3.19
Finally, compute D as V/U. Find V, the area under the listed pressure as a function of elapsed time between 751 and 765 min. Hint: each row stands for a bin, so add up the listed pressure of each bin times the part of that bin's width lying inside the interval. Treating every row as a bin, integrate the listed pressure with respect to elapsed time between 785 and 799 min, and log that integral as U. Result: 1.28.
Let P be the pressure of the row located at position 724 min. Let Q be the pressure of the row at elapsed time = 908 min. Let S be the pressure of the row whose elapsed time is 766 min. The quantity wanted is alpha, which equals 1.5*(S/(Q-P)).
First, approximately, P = 31.61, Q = 36.21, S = 30.9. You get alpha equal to 10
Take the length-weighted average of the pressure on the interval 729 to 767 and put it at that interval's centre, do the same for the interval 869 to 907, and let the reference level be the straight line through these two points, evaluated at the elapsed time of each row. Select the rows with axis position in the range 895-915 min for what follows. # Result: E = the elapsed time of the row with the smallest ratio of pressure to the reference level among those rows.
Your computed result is 896 min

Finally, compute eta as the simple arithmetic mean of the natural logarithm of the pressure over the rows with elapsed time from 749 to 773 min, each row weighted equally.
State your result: 3.454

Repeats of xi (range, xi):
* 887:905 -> 904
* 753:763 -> 754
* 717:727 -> 720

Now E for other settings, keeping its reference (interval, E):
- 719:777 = 742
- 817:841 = 834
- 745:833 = 788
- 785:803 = 788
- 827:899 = 868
